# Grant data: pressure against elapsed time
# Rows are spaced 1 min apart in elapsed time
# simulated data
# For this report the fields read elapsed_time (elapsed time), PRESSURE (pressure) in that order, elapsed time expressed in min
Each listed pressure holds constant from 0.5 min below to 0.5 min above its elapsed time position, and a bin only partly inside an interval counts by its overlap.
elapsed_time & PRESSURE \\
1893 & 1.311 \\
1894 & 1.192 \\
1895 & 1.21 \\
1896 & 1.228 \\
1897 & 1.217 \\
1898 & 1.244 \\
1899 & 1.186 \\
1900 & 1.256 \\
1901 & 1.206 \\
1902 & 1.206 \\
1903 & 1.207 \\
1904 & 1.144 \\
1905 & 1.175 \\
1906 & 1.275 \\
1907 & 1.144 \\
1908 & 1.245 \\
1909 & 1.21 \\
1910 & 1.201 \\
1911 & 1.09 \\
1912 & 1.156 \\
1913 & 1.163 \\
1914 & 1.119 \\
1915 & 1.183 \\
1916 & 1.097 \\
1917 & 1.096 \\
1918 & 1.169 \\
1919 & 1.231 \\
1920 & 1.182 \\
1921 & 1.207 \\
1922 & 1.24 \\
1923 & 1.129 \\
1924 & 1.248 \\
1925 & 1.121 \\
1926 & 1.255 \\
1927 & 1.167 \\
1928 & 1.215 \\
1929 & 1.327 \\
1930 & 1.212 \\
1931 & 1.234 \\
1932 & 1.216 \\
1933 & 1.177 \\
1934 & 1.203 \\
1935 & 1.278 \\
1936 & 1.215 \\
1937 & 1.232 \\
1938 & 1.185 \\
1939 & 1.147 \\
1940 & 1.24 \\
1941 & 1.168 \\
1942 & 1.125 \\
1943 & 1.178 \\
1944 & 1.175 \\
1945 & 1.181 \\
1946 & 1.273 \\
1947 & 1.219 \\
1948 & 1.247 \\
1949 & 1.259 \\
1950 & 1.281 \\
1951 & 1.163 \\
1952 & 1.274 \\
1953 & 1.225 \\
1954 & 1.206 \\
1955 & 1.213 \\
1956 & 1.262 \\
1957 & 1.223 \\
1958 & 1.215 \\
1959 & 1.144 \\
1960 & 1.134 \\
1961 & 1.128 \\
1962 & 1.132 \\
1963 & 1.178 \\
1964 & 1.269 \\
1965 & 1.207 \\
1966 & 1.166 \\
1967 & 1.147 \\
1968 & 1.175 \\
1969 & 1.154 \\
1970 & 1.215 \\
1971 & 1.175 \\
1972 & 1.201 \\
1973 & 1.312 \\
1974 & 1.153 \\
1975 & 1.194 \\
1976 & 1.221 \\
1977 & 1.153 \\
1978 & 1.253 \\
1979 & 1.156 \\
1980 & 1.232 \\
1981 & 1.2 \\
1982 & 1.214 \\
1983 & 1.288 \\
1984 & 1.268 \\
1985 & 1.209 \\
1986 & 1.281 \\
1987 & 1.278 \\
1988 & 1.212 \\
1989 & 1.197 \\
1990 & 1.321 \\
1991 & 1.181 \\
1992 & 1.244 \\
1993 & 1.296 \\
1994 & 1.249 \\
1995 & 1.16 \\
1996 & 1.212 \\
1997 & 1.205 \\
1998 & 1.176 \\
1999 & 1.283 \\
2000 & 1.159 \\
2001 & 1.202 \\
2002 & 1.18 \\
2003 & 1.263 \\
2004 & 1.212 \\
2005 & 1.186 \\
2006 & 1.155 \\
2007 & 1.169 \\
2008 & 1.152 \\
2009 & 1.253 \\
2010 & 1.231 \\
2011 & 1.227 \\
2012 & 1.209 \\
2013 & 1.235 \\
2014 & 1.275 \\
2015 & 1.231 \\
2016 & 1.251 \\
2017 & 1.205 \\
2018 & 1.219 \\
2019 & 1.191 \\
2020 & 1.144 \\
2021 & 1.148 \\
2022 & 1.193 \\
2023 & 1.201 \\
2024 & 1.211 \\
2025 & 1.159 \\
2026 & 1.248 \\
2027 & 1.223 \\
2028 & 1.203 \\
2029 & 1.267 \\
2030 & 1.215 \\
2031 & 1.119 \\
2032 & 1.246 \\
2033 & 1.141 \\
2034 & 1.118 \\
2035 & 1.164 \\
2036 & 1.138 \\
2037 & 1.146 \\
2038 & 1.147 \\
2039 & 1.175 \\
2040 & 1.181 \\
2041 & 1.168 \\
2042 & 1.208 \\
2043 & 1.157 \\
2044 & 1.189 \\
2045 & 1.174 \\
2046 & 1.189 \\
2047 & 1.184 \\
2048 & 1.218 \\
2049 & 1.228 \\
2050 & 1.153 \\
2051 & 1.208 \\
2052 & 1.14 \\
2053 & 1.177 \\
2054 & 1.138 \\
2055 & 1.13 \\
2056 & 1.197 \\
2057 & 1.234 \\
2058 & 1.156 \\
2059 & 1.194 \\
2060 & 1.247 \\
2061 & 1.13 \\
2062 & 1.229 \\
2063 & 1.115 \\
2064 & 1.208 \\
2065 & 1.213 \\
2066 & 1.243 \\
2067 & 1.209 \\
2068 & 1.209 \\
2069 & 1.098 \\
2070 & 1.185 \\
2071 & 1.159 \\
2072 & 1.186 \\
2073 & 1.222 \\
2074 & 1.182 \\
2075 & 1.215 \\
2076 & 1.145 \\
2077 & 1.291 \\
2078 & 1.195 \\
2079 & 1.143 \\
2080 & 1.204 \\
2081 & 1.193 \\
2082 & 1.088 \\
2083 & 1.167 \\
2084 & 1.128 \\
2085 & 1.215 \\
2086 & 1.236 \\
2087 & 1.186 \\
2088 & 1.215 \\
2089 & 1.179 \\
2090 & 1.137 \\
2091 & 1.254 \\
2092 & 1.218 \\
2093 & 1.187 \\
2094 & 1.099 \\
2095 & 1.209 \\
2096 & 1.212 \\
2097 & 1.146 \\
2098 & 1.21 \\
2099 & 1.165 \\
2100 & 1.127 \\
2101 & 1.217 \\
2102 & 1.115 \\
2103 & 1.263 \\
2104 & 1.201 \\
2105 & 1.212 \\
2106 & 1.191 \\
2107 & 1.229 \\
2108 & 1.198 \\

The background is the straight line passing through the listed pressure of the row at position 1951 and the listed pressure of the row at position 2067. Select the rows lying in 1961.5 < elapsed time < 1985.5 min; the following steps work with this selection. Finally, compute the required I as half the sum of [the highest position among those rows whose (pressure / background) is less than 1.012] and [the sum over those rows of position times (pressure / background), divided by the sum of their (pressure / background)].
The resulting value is 1976.3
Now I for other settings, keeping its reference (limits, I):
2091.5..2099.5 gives 2097.2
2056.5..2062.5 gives 2060.2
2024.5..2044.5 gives 2039.2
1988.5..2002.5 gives 1998.7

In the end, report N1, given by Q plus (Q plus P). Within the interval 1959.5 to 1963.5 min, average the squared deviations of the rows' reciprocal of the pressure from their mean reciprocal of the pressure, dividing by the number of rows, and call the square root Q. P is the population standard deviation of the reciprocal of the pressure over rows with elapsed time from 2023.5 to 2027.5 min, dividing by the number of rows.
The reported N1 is 0.053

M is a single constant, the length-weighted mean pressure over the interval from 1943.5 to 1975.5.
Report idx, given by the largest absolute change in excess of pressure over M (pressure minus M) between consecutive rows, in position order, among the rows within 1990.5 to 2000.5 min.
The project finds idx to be 0.124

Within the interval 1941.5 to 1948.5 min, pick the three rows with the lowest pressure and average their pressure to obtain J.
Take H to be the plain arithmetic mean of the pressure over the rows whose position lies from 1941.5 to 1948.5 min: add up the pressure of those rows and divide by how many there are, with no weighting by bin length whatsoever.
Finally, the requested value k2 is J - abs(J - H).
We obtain 1.12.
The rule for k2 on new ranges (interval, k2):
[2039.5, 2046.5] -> 1.15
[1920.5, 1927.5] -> 1.08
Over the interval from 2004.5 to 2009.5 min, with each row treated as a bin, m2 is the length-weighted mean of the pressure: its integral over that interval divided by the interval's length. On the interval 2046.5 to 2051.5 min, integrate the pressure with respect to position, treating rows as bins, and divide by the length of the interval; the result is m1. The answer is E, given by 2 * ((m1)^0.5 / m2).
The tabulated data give 1.85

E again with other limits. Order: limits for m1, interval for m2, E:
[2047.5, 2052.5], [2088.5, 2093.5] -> 1.83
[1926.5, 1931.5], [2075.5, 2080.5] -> 1.86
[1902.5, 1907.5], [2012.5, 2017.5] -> 1.76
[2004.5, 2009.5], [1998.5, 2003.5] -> 1.79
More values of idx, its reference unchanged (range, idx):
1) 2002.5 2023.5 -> 0.101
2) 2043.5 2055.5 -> 0.075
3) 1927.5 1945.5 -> 0.115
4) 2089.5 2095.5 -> 0.117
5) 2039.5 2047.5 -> 0.051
